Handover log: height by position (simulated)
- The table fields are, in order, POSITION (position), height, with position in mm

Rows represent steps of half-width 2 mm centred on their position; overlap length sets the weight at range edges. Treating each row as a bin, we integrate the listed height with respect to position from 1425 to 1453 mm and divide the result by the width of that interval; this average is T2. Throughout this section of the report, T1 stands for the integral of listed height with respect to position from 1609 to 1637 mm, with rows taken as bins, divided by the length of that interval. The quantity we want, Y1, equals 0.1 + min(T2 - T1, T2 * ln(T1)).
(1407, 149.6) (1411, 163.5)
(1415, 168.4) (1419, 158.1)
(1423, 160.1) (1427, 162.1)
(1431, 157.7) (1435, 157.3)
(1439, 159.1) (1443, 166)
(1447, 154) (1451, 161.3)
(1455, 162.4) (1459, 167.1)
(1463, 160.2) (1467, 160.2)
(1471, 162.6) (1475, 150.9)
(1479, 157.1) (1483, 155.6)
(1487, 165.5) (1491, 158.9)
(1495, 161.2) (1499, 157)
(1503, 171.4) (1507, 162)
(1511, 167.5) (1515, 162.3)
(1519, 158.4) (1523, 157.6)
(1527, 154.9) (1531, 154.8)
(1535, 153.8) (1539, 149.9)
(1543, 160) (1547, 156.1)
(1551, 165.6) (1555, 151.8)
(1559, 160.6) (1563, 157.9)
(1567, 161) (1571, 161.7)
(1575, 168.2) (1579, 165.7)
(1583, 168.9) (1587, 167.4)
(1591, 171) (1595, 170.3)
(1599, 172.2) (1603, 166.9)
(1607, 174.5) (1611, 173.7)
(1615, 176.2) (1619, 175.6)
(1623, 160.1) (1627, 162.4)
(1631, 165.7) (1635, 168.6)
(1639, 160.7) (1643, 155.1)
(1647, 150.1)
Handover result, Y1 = -9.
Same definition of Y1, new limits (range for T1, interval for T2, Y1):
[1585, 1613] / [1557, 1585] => -7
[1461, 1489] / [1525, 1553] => -2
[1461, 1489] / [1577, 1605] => 10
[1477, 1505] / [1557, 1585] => 3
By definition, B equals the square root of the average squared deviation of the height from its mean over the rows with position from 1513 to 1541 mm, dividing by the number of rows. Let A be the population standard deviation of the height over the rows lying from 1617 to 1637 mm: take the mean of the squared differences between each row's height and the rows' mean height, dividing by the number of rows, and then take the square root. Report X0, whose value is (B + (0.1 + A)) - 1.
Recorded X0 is 8.1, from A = 5.4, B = 3.6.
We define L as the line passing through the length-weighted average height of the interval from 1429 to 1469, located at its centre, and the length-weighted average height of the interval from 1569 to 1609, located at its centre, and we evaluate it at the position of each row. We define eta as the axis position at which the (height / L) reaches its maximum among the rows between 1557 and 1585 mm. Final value 1583 mm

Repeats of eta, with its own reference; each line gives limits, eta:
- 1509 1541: 1511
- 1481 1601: 1503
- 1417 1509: 1503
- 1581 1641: 1615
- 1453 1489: 1459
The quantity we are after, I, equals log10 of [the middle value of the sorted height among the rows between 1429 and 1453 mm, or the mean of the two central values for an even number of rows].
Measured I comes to 2.200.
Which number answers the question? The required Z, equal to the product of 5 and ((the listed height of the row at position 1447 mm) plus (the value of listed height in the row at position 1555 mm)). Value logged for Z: 1529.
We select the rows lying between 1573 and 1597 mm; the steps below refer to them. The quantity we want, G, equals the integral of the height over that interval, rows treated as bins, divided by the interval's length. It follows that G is 169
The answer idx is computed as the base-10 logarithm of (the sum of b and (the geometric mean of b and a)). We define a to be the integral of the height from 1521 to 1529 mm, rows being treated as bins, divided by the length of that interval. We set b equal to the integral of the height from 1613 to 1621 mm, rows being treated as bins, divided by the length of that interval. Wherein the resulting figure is 2.534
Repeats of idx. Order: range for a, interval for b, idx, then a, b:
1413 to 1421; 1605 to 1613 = 2.535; 163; 174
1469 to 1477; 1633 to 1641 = 2.512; 157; 165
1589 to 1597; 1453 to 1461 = 2.522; 171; 165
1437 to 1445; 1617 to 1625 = 2.522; 163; 168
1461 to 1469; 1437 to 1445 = 2.510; 160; 163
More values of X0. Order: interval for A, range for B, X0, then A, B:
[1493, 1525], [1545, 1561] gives 8.9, 4.7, 5.1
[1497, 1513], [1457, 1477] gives 9.8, 5.5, 5.3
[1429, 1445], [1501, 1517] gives 6.5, 3.5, 3.9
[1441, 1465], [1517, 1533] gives 5.0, 4.3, 1.6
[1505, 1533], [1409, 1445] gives 7.0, 4.2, 3.7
